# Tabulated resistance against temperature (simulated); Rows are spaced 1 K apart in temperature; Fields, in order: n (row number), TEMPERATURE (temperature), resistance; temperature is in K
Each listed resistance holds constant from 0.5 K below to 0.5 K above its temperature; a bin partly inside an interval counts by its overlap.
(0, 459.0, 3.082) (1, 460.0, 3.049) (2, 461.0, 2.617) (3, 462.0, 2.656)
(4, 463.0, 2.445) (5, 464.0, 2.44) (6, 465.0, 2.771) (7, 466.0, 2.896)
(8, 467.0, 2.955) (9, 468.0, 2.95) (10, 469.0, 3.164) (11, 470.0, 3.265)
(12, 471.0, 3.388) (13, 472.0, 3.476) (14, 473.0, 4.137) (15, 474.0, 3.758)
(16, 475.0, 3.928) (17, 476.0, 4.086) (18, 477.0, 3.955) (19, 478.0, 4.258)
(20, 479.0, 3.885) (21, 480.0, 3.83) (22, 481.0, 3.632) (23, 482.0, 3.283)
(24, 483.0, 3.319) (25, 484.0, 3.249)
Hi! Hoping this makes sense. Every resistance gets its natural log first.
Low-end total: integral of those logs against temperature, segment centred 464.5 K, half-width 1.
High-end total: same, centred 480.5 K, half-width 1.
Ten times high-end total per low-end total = 13.8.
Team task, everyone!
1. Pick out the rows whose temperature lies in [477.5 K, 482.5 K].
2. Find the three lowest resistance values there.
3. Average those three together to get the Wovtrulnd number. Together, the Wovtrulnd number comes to 3.6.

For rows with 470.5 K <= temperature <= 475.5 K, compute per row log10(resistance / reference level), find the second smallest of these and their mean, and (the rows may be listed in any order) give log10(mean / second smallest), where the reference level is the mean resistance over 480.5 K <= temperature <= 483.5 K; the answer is 0.67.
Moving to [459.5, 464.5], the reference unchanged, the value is -0.11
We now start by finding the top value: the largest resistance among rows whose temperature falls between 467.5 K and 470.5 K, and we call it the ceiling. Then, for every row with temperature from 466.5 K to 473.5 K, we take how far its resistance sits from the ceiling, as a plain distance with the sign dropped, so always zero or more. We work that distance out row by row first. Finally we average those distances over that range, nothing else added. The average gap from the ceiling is 0.28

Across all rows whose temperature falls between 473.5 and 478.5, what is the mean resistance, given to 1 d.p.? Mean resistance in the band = 4.0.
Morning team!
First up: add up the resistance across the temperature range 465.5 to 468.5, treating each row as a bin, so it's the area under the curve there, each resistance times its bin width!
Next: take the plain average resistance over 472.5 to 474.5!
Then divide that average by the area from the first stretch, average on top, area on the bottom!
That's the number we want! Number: 0.45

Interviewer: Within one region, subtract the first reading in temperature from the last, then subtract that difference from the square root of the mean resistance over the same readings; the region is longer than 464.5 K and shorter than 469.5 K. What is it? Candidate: 1.3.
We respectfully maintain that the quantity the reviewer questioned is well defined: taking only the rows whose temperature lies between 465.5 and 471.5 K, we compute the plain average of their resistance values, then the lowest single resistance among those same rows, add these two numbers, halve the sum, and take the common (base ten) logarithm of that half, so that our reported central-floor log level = 0.477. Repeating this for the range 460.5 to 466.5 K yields 0.405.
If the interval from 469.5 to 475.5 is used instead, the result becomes 0.539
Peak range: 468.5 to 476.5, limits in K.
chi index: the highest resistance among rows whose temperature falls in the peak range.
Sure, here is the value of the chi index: 4.137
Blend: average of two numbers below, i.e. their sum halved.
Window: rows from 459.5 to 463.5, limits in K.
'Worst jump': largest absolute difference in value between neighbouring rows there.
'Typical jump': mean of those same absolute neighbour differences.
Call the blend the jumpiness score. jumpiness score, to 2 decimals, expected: 0.33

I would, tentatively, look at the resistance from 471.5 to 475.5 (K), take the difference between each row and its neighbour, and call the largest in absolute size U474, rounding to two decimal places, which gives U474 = 0.66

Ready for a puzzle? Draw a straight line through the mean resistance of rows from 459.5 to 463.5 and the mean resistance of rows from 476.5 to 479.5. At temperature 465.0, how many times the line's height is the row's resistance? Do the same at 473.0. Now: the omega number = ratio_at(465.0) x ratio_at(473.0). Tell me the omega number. 1.06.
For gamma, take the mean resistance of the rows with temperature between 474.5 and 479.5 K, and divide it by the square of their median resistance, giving 0.26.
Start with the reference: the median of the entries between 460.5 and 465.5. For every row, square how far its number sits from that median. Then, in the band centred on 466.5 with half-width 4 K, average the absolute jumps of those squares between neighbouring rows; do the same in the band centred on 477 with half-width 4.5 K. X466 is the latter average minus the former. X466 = 0.541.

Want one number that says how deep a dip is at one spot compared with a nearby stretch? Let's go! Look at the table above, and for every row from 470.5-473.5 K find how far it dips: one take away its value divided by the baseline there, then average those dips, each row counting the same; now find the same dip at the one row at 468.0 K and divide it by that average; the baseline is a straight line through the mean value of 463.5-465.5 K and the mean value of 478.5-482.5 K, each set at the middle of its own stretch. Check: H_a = 0.2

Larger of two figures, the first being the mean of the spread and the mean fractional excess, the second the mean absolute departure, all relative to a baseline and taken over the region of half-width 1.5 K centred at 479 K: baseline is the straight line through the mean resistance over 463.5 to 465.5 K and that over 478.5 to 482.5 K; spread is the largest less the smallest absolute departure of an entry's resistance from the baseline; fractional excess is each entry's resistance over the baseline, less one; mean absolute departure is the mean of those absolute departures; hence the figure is 0.43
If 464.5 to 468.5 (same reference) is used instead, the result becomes 0.16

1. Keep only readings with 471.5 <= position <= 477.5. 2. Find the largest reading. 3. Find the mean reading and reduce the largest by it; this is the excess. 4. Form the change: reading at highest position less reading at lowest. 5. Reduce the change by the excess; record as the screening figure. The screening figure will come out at 0.23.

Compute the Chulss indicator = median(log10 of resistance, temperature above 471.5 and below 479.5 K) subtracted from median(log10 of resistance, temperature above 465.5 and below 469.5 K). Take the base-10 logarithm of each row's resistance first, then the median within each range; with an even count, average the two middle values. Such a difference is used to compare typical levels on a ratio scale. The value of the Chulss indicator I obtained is -0.13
